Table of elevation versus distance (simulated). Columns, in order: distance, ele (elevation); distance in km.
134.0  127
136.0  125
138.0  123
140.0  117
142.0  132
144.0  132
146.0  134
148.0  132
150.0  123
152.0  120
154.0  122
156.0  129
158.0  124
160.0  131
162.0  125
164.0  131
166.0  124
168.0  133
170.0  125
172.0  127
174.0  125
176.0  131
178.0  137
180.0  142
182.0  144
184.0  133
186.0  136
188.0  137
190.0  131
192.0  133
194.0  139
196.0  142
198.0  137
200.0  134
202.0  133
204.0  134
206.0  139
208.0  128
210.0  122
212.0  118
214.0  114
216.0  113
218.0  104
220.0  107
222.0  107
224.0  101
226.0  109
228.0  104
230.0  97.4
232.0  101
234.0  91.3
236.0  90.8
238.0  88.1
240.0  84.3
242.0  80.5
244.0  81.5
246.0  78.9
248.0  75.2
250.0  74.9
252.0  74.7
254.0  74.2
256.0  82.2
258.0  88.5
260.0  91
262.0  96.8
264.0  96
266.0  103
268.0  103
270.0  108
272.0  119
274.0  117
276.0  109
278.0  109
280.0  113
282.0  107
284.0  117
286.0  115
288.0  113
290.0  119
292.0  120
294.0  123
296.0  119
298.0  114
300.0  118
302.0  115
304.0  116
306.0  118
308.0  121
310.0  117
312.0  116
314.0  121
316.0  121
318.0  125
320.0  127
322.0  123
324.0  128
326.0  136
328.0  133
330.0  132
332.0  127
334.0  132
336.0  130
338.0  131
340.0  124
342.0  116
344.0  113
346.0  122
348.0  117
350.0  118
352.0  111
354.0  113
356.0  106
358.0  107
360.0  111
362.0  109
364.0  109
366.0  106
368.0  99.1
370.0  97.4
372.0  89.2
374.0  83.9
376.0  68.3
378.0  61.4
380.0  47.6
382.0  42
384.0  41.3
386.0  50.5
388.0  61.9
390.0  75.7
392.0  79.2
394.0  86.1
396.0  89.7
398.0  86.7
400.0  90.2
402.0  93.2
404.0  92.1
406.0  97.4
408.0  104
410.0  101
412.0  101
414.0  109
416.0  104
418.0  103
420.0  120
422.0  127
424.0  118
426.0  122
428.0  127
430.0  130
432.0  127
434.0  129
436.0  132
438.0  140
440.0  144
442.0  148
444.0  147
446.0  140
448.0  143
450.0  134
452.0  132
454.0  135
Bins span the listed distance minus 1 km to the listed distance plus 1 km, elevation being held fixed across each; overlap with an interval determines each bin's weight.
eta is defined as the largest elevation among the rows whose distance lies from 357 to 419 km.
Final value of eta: 111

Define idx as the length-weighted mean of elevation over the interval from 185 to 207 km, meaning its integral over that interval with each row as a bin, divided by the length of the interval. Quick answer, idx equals 136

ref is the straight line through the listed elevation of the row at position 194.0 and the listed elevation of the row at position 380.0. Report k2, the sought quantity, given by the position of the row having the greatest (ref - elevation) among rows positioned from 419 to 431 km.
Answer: 424.0 km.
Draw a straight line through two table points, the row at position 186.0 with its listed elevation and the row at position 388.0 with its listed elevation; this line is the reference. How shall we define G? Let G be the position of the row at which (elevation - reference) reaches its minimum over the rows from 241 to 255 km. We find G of 248.0 km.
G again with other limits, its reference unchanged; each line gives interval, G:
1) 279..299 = 282.0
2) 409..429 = 410.0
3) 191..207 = 192.0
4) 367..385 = 382.0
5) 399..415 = 400.0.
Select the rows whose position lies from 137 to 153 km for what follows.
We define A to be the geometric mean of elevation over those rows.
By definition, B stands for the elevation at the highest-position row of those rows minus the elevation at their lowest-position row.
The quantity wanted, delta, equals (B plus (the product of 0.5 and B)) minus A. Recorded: -131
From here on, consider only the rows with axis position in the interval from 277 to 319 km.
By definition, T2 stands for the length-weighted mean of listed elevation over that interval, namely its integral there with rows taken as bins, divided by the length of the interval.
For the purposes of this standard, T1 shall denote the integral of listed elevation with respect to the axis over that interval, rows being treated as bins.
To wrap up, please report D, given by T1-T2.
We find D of 4797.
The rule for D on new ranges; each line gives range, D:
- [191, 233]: 4913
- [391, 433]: 4310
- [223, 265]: 3634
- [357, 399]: 3323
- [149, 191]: 5330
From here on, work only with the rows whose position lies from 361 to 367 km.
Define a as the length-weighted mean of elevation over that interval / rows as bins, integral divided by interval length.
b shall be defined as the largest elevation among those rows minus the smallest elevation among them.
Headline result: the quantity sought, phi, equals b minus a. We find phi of -105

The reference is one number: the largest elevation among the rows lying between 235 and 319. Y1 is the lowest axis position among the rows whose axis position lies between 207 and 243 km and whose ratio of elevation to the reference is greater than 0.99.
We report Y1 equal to 208.0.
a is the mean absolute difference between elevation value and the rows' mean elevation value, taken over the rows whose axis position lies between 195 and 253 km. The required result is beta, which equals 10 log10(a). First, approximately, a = 17.8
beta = 12.5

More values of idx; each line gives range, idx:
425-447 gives 135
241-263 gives 82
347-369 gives 110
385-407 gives 82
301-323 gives 120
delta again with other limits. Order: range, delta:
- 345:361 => -130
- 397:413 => -74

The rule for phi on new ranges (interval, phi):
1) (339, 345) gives -107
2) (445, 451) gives -130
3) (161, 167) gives -120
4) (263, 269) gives -94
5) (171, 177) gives -122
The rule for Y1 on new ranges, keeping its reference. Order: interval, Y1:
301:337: 318.0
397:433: 422.0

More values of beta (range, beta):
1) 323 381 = 12.0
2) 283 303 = 4.0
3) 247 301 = 11.3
